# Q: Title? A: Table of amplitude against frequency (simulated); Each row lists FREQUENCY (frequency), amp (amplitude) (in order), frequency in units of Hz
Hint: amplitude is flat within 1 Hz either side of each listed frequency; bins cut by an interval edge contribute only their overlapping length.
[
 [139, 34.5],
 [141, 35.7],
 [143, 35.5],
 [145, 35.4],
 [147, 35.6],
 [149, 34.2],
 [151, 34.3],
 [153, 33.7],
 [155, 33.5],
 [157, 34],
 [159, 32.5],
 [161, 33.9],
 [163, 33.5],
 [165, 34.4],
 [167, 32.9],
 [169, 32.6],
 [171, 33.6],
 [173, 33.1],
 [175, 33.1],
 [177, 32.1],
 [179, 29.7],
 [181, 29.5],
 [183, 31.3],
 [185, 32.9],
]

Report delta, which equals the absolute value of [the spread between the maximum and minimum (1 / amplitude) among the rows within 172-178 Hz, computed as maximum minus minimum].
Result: 0.0009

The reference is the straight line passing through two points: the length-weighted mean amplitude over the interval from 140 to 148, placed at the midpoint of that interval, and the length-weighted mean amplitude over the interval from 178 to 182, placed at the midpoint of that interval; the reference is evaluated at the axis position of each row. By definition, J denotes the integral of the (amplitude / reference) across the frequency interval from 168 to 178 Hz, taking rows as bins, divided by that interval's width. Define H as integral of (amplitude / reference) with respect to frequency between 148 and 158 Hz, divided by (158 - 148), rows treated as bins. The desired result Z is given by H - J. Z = -0.073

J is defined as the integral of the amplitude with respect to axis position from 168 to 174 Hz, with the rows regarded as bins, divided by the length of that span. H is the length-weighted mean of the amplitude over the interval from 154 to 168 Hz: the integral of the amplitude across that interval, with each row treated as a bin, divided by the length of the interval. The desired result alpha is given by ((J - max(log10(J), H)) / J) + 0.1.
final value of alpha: 0.09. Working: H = 33.5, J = 33.1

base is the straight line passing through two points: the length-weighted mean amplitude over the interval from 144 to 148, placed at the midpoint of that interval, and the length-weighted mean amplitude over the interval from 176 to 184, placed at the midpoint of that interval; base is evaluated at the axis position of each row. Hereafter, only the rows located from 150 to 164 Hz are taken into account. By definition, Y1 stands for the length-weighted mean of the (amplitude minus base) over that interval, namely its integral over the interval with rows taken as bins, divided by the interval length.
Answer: -0.3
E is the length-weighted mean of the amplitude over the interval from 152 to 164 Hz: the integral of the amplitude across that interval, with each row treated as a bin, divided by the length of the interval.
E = 33.5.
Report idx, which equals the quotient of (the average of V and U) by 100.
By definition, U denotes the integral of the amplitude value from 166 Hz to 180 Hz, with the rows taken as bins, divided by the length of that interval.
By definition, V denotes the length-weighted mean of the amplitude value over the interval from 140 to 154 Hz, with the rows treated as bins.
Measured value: 0.337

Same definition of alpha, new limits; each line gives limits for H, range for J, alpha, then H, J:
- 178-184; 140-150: 0.24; 30.2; 35.3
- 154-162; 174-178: 0.07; 33.5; 32.6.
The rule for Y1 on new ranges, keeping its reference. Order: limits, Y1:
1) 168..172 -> 1.0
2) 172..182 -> 0.4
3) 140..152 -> -0.4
